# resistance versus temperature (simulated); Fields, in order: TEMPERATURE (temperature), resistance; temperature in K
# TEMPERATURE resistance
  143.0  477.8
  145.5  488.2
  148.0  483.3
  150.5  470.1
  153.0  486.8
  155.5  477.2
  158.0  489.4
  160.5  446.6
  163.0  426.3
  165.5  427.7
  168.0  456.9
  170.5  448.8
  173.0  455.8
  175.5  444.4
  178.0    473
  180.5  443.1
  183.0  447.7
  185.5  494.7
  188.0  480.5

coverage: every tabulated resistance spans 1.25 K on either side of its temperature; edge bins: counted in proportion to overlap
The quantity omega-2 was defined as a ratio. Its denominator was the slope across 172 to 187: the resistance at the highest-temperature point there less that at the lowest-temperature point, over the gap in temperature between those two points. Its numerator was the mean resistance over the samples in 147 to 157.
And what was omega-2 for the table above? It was 154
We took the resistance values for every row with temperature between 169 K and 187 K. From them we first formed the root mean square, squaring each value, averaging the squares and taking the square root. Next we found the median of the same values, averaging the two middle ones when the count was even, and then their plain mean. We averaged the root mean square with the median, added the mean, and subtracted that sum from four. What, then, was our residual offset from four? -908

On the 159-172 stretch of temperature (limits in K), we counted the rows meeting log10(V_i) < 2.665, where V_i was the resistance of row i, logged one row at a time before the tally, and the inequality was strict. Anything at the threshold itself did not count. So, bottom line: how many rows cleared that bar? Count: 5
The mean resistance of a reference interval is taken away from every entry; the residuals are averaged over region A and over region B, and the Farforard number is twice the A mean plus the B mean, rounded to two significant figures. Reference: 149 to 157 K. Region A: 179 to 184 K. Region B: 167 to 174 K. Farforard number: -89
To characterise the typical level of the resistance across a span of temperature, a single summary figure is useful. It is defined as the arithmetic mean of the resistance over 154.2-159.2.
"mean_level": 483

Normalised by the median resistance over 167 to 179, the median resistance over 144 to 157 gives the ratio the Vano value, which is 1.06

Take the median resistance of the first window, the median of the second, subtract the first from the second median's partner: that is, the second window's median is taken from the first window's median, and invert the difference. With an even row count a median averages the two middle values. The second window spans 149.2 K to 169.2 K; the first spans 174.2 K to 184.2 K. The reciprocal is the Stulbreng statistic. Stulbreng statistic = -0.06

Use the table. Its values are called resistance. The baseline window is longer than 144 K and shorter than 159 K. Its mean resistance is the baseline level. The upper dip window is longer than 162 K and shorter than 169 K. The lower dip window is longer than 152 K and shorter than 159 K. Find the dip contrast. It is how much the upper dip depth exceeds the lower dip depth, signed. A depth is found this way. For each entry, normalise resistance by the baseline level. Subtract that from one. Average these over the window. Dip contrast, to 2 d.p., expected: 0.10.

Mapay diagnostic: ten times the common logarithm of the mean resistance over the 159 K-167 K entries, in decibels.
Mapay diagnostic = 26.4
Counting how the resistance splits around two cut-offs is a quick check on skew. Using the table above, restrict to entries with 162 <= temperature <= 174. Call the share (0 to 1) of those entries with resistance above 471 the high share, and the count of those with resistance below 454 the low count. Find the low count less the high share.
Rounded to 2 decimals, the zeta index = 3.00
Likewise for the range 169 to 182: 2.80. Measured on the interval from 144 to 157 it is -0.80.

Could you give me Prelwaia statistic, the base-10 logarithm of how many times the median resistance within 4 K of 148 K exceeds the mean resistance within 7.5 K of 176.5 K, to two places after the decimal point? 0.03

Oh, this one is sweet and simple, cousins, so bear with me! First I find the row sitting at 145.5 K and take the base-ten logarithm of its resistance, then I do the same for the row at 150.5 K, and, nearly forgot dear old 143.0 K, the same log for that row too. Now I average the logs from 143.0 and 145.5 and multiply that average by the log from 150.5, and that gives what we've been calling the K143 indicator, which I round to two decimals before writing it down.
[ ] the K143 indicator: 7.17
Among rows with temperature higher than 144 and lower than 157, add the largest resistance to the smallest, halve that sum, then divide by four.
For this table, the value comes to 120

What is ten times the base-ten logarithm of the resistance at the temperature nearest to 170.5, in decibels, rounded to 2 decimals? 26.52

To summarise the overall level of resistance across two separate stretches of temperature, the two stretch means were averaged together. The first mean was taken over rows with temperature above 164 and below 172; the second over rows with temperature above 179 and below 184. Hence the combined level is 445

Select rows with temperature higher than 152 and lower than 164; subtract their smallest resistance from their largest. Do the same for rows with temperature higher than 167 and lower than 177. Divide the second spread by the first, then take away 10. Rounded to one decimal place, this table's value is -9.8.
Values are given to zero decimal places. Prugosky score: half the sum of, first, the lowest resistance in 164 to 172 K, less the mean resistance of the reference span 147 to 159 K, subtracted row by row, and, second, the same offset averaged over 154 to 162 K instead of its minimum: -32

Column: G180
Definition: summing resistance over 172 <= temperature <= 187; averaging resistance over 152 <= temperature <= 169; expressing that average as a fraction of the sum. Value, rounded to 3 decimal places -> 0.166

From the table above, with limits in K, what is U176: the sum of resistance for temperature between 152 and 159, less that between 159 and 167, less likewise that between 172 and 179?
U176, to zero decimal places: -1220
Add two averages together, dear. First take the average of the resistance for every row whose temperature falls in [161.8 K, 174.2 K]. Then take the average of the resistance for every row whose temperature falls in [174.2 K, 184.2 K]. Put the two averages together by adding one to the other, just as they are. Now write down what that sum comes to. 895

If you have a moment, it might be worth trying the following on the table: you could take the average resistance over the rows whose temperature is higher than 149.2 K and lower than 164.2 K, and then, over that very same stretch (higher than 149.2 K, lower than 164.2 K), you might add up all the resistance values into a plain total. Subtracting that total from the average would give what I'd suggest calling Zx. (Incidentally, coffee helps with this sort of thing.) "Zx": -2330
